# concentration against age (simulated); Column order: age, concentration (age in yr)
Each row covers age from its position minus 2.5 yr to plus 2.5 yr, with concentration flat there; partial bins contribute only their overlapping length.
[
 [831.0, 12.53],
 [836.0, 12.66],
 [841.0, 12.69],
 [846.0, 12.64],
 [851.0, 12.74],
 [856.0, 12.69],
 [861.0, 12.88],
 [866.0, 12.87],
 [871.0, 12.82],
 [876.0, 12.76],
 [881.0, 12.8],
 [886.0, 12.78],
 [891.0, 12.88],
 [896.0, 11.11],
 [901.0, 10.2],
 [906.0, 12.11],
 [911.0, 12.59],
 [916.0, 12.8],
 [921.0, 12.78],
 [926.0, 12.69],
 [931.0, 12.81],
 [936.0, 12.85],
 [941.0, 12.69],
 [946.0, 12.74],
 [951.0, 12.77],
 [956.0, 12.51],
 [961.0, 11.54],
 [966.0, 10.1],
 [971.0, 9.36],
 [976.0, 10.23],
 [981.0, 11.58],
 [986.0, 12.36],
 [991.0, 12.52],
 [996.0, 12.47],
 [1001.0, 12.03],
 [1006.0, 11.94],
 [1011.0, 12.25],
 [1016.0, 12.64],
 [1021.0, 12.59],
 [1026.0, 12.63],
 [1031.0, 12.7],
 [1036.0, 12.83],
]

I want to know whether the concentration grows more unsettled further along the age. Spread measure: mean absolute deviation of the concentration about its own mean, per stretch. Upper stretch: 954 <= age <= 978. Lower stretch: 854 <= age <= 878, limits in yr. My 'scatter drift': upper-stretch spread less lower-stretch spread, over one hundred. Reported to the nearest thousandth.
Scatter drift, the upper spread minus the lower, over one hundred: 0.010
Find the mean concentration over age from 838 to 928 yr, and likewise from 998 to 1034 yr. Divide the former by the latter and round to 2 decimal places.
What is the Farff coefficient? 1.01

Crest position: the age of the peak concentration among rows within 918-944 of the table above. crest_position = 936.0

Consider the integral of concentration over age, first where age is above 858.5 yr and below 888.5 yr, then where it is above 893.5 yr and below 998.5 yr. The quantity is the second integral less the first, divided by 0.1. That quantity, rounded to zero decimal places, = 8695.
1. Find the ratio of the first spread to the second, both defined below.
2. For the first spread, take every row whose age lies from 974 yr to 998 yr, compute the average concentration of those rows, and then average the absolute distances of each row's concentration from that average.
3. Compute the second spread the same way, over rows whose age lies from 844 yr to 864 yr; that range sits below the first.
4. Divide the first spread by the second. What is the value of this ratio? 10.2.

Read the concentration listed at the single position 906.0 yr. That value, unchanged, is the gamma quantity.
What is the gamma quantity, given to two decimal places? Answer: 12.11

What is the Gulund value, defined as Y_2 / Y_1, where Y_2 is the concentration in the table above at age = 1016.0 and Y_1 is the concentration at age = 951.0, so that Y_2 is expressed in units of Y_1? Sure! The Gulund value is 0.99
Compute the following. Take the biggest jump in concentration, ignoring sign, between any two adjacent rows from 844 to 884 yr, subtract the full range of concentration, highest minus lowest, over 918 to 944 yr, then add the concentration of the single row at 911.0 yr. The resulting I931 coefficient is 12.62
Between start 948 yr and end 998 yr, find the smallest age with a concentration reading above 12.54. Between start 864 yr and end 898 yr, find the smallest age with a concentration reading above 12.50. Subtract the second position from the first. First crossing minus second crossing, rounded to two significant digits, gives 85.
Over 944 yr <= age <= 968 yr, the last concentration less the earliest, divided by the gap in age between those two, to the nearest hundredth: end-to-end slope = -0.13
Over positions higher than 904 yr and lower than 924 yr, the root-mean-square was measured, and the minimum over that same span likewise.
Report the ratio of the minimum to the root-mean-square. 0.96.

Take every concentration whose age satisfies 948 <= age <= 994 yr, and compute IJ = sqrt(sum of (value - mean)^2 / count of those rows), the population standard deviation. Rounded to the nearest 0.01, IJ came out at 1.18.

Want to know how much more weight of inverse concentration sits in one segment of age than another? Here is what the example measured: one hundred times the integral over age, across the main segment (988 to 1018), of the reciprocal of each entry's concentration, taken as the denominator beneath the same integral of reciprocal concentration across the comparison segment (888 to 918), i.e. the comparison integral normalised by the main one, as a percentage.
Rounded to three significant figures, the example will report 104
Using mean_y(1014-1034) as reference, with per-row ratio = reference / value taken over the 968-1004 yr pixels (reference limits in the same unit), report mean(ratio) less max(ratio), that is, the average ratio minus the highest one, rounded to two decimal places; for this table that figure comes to -0.24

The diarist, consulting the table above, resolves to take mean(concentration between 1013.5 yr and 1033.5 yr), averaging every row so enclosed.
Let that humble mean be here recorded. 12.6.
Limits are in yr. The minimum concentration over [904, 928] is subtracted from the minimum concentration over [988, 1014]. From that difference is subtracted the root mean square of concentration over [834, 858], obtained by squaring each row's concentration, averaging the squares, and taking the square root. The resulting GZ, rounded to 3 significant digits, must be -12.9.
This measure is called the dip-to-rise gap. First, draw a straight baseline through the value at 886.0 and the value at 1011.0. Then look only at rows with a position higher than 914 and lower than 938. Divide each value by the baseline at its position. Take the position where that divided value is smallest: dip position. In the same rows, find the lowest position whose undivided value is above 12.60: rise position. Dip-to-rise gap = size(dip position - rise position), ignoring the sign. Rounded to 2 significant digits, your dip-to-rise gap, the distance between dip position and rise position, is 10 yr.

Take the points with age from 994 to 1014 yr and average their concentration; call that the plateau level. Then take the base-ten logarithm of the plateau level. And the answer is 1.09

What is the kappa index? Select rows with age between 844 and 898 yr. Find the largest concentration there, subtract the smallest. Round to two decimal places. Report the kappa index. 1.77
